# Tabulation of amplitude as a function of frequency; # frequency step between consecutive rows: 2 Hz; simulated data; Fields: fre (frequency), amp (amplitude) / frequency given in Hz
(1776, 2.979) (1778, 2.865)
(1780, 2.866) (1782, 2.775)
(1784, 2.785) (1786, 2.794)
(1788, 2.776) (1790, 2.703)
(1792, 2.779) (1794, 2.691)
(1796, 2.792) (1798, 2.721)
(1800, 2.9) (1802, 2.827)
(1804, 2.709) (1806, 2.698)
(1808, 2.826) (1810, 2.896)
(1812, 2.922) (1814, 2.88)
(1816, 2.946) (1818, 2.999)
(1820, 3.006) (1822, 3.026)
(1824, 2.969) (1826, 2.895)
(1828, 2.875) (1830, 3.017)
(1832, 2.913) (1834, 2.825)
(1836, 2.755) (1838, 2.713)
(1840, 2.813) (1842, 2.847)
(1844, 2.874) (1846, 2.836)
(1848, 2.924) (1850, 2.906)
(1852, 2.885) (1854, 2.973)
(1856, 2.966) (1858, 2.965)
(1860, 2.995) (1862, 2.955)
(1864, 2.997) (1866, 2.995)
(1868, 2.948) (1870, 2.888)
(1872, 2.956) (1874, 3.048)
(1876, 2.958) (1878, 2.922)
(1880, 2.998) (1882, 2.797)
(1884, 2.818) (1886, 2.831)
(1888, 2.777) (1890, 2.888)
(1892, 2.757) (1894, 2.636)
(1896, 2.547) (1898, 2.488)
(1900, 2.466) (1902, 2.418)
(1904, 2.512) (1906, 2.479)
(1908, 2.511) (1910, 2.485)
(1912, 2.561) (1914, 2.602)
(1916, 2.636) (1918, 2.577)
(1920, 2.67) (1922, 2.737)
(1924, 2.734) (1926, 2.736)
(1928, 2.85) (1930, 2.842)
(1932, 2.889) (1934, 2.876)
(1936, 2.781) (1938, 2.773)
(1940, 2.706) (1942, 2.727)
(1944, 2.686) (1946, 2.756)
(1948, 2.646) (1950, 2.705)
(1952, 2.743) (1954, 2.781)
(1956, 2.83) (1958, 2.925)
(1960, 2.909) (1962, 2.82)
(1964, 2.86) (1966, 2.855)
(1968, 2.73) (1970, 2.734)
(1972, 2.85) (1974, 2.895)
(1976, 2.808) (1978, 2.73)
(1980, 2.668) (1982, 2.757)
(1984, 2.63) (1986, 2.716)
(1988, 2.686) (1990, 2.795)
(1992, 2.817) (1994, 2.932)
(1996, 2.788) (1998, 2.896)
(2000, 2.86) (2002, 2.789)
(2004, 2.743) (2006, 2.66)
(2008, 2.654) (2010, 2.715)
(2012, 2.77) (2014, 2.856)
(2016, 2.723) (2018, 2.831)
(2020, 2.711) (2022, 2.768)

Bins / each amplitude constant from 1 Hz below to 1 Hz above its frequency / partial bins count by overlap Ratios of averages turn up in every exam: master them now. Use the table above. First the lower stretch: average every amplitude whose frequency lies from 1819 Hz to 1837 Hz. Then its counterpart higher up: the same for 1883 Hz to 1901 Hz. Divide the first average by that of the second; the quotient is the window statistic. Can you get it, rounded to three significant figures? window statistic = 1.09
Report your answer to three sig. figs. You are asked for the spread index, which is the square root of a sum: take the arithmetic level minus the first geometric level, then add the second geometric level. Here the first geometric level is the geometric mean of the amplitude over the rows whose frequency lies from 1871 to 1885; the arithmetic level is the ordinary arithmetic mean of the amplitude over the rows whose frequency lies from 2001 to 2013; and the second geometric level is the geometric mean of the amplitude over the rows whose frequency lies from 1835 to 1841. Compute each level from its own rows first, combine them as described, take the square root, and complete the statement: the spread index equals 1.60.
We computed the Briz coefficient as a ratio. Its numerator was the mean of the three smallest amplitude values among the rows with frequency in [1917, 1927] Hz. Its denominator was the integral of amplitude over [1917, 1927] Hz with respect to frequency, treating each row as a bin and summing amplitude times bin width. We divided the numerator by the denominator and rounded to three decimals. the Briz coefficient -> 0.099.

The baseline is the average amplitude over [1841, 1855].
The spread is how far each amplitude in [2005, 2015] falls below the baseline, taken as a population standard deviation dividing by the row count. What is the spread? 0.075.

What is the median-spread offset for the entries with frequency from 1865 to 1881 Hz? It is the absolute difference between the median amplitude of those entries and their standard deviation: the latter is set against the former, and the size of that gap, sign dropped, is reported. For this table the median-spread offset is 2.91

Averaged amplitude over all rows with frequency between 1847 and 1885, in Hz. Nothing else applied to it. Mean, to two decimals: 2.94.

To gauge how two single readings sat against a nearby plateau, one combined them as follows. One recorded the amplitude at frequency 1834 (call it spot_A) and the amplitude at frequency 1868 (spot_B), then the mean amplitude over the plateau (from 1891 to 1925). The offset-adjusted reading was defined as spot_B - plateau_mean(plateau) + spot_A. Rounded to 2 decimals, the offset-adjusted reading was 3.20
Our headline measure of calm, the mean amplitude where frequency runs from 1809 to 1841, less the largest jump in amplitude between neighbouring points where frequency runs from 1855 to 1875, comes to 2.81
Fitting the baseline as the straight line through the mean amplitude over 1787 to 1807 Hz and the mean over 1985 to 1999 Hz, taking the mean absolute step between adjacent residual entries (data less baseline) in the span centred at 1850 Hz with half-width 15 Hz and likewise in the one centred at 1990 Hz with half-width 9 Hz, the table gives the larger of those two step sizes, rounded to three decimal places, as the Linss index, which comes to 0.093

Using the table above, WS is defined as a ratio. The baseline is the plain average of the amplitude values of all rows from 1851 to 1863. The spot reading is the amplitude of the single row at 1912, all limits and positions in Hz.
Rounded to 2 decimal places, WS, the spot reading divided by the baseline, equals 0.87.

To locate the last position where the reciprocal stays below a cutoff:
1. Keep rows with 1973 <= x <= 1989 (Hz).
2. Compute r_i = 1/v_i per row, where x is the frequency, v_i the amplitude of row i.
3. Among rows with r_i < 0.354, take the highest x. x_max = 1974 Hz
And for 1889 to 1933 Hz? 1932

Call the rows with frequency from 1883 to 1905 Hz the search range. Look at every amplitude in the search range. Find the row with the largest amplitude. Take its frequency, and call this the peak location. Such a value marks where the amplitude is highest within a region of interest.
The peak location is 1890 Hz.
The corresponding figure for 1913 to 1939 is 1932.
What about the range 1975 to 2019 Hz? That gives 1994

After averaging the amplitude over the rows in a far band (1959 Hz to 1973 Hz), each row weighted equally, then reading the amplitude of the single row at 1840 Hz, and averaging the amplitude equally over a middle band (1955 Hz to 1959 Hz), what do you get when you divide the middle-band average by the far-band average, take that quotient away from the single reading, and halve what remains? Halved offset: 0.90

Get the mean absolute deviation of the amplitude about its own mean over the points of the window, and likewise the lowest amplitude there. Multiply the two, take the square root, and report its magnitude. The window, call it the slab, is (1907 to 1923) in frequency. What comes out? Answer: 0.398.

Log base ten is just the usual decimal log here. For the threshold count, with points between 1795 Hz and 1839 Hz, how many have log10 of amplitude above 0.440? 18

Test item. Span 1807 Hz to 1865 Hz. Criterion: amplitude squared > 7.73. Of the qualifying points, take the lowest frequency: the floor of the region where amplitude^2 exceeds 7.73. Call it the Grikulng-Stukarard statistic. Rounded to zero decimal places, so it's 1808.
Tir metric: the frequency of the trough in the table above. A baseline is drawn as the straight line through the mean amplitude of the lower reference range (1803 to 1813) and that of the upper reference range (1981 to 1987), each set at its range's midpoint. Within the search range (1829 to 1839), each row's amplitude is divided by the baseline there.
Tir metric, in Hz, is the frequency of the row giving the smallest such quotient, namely 1838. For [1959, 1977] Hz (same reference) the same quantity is 1968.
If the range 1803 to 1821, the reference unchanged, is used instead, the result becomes 1806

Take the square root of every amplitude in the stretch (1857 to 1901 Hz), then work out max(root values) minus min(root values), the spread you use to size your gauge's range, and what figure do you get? 0.18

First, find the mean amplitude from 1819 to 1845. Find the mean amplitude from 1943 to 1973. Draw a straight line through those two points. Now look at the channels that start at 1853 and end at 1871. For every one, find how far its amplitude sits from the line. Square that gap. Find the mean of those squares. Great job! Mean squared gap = 0.011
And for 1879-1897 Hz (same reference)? 0.018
